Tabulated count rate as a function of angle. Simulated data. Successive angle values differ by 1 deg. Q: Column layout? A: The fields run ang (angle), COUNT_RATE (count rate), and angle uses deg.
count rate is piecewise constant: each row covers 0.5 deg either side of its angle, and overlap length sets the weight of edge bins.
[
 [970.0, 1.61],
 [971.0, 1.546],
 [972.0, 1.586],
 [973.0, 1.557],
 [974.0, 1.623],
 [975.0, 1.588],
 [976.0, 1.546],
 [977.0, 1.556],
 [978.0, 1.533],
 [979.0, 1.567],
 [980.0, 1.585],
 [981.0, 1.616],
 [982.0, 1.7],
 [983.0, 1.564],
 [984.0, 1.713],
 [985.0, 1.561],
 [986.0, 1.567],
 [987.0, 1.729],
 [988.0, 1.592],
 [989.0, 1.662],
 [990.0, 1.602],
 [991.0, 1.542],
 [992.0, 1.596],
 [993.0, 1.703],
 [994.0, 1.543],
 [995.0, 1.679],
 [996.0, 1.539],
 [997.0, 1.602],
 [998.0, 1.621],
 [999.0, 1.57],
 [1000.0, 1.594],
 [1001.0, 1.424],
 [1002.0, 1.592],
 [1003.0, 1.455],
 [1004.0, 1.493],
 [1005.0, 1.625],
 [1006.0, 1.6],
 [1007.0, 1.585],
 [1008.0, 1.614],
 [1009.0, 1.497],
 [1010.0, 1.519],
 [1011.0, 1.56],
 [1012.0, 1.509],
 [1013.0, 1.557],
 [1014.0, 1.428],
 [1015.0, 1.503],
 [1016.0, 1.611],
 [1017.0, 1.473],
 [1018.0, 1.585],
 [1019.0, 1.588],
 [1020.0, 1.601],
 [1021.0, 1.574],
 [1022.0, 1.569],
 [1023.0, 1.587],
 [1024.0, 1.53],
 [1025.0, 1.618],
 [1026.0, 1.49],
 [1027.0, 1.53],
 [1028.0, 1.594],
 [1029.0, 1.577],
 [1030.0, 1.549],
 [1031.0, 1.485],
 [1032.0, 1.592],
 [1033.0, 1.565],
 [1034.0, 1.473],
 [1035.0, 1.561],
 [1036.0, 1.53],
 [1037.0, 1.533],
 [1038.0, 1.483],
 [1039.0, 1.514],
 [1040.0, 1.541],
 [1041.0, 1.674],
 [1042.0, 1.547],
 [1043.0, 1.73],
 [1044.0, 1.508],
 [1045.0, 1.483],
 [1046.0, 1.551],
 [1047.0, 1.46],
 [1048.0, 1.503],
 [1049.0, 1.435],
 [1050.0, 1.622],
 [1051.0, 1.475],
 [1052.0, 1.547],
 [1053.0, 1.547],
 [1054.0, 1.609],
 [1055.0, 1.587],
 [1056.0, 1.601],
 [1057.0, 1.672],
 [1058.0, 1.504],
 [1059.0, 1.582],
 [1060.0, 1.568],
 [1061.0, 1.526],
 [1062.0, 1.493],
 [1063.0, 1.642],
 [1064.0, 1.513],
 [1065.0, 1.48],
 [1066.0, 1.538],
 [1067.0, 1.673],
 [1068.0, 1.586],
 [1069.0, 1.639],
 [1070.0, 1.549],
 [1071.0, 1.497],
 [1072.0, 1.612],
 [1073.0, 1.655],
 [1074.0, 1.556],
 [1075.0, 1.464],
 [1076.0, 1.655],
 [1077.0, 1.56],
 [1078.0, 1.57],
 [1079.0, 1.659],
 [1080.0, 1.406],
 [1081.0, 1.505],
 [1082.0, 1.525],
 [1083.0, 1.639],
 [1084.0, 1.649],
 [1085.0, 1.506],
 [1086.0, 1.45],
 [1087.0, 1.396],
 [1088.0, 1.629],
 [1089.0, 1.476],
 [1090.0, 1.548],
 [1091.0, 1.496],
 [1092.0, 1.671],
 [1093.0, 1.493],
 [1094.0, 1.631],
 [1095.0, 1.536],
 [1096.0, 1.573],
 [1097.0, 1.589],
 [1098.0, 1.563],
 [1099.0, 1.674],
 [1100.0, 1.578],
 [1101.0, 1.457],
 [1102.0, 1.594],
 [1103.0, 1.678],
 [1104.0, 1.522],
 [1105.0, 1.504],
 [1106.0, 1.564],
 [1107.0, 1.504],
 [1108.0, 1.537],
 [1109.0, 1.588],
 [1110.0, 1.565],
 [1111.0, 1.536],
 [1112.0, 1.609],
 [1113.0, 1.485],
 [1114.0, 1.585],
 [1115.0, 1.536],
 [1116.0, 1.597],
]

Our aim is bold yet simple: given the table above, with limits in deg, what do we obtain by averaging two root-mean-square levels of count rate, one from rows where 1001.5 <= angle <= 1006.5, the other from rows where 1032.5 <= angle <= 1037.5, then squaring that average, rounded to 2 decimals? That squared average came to 2.38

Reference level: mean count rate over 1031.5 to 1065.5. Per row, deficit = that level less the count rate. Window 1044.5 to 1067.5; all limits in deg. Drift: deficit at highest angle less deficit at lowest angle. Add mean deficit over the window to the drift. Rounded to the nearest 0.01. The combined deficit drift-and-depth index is -0.19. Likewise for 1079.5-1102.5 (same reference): -0.19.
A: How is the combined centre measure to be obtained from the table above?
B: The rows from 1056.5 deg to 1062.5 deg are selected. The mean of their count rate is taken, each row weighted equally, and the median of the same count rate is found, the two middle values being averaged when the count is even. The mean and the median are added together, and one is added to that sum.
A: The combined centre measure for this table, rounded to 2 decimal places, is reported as 4.10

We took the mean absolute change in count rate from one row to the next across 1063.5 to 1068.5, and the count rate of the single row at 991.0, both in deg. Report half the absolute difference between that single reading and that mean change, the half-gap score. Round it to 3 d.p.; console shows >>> 0.732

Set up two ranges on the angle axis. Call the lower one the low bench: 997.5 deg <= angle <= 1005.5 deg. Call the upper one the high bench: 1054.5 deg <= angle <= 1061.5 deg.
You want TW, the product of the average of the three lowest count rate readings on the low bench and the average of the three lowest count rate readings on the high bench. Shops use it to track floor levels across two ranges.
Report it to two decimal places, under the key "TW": 2.23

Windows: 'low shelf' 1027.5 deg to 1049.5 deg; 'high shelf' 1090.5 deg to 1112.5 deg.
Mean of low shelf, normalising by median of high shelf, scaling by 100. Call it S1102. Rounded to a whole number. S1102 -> 98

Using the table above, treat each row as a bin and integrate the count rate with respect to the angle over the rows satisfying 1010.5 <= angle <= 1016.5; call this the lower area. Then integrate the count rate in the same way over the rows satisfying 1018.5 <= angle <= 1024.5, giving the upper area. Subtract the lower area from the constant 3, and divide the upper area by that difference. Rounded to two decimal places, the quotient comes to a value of -1.53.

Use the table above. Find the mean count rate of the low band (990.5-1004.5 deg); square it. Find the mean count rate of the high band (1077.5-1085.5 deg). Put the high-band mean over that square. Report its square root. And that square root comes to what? 0.796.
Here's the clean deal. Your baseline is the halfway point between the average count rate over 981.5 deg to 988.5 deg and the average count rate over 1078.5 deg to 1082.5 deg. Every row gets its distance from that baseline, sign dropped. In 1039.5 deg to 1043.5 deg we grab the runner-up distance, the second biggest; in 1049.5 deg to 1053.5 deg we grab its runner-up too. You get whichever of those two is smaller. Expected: 0.044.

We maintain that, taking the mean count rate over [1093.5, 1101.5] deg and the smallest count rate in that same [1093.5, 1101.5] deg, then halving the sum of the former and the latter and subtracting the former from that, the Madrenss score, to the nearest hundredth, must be -0.06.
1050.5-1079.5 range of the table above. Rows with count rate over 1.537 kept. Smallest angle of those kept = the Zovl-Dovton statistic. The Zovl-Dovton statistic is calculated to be 1052.0 deg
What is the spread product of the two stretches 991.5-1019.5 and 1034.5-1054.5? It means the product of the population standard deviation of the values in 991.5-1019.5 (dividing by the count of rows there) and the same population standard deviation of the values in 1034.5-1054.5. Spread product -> 0.0047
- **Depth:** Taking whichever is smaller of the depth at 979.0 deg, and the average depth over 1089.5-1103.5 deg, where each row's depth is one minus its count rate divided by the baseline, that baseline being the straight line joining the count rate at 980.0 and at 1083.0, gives 0.01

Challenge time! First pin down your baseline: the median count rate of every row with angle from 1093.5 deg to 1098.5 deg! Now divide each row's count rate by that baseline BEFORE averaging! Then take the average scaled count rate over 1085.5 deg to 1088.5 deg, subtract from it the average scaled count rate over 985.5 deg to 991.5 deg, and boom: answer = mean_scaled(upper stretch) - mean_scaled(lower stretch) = -0.079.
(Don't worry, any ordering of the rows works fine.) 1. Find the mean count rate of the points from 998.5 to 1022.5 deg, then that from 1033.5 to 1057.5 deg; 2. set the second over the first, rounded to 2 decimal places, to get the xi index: 1.00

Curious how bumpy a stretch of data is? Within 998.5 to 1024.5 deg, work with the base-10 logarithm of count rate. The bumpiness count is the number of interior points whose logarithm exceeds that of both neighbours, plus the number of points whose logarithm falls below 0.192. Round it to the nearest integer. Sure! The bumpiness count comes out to 19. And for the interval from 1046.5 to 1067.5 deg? 18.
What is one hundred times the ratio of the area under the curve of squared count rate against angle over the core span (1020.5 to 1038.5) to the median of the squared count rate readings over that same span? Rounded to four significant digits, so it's 1782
